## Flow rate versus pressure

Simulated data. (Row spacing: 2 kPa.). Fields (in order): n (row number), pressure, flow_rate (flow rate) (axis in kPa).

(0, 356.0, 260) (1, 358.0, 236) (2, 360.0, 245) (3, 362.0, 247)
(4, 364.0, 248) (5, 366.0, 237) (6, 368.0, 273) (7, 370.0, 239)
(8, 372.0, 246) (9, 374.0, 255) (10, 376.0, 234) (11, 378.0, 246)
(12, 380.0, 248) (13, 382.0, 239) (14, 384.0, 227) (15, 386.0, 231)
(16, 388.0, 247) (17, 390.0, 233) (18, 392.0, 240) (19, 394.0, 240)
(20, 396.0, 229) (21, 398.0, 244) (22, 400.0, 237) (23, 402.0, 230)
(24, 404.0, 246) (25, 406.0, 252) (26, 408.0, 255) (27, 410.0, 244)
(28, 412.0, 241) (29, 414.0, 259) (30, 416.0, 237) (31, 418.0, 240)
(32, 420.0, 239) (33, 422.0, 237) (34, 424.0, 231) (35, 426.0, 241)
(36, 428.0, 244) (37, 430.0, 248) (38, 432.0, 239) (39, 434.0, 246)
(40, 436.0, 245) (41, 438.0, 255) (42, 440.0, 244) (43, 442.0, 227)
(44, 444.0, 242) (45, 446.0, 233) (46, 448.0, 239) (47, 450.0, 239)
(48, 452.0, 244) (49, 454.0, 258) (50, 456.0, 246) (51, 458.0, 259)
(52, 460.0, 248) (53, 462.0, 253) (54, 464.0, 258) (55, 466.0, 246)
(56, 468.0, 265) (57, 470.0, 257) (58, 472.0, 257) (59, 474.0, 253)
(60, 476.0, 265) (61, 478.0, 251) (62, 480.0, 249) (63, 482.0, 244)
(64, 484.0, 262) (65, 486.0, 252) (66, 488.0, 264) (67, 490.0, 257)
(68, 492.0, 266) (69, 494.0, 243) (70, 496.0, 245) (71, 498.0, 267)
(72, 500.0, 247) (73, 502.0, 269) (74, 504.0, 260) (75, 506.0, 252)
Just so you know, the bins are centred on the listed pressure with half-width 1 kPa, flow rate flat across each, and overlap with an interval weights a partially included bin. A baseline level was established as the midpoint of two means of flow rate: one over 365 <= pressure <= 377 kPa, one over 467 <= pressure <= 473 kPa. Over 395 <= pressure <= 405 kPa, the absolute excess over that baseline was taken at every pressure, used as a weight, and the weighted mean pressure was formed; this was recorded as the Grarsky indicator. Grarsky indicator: 399.5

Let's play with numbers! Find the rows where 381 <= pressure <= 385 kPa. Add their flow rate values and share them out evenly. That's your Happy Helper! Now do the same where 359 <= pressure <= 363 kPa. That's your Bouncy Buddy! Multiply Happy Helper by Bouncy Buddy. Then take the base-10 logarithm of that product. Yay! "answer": 4.76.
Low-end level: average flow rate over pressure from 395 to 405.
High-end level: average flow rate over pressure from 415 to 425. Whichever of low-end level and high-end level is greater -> 237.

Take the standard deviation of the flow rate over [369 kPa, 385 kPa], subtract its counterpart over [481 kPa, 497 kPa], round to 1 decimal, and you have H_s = -0.6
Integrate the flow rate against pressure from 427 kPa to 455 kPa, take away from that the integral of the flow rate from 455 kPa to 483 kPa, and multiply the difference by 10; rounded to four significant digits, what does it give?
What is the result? -2960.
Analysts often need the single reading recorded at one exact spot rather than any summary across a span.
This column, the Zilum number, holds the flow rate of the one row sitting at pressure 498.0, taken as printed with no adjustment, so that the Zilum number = 267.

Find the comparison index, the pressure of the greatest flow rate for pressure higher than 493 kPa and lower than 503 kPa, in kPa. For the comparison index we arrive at 502.0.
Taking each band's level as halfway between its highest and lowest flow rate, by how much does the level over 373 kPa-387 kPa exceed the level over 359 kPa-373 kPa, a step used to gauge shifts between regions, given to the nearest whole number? -14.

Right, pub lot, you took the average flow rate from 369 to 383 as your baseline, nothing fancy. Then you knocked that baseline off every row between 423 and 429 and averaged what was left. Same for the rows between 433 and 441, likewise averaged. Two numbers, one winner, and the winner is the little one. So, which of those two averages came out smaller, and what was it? -5.2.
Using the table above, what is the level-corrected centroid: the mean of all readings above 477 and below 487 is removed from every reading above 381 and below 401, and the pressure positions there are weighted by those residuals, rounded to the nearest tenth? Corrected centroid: 390.5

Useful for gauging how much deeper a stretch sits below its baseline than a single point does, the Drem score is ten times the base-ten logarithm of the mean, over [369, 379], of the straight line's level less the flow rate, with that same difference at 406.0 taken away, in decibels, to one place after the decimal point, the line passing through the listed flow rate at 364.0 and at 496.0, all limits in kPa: 9.4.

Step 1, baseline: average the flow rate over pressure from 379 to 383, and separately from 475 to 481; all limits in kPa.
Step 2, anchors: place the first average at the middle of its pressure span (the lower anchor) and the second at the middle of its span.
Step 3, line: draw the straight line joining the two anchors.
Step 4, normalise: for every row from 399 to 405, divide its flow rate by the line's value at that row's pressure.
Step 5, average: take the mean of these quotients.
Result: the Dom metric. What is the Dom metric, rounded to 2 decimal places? 0.97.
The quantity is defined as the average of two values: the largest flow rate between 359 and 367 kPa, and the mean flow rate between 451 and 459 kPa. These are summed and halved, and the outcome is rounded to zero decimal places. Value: 250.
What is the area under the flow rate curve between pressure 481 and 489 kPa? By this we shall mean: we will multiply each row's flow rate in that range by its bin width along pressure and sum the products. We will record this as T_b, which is 2044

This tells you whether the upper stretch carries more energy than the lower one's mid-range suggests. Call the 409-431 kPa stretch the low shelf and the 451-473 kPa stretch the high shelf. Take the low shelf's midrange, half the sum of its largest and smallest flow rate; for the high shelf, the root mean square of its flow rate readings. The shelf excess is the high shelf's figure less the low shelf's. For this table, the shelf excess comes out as 8.8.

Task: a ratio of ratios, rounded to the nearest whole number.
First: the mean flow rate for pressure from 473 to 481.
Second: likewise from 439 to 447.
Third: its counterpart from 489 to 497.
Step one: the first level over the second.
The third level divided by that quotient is 235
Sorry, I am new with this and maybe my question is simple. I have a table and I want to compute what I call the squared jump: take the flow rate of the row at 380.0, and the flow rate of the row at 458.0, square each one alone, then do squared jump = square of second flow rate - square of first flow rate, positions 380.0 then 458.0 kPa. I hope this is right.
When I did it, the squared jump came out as 5577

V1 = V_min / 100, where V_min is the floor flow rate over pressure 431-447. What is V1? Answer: 2.27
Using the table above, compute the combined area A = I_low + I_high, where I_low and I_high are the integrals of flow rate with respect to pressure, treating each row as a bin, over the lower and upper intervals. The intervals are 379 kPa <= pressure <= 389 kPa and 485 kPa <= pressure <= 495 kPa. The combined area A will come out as 4948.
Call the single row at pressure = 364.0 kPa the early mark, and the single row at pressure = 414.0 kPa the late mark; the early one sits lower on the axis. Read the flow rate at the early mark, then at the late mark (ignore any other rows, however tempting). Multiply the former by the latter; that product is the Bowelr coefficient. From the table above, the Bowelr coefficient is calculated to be 64232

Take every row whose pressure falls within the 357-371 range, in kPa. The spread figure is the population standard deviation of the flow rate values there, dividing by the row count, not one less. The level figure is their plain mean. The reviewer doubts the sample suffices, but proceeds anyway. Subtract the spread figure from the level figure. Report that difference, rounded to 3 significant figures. 235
